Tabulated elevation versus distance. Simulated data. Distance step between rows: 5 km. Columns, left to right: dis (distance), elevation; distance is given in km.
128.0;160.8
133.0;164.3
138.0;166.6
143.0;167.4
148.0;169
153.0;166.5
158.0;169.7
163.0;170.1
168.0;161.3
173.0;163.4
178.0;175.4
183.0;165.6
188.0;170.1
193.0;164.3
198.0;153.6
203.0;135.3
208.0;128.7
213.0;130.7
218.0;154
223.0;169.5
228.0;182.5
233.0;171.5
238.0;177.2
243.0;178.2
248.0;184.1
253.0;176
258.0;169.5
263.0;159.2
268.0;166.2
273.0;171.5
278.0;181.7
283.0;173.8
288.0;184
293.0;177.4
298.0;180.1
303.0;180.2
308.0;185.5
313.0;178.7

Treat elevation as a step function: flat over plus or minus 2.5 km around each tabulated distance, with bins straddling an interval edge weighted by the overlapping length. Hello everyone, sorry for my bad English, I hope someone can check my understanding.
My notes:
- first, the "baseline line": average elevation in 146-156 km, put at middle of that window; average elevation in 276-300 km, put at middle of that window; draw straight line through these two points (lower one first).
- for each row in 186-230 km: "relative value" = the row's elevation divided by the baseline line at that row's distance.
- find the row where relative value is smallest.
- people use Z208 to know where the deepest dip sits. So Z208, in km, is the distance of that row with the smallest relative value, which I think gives 208.0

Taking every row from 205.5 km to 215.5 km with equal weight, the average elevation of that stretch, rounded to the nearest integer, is 130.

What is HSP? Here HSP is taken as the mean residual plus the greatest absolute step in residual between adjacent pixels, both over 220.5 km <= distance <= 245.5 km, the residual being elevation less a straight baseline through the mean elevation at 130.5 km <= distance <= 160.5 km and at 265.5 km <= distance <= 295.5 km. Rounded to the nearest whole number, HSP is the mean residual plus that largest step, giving 16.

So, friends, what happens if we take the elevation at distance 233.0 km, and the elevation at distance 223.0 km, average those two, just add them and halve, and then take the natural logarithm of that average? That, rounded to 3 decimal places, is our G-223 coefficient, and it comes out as 5.139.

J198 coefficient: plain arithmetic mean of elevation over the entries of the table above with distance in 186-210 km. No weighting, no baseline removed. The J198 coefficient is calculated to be 150.4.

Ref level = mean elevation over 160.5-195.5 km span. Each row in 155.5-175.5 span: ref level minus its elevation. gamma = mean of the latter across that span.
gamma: 1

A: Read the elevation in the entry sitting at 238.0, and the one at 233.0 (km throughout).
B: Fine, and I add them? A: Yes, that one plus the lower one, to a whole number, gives 349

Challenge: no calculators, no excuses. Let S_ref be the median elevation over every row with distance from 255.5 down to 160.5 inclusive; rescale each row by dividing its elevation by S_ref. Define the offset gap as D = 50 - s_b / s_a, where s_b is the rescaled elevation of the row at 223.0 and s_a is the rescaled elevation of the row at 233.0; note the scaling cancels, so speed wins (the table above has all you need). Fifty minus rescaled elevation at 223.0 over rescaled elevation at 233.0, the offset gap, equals 49.0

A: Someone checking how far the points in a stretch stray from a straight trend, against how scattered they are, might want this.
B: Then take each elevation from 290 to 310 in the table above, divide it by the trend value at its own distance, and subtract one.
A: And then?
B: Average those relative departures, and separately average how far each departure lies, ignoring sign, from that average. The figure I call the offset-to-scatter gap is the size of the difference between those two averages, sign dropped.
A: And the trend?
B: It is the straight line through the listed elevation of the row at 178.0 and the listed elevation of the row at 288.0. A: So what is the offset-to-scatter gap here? 0.034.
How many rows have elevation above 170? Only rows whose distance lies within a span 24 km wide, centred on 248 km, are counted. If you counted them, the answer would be 4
